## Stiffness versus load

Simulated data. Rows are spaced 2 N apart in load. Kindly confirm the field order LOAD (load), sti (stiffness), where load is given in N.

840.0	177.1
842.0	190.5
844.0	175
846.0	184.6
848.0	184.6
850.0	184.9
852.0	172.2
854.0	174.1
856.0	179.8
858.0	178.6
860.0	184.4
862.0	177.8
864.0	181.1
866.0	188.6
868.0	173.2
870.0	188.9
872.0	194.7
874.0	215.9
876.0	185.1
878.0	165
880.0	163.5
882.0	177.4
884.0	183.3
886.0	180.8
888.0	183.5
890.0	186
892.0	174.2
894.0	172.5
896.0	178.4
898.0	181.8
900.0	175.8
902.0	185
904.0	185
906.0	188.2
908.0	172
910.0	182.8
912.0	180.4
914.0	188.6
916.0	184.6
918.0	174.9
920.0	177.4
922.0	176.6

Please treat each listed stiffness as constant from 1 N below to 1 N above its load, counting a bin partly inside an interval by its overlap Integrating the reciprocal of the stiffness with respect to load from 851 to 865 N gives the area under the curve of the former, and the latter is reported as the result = 0.0786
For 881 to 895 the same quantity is 0.0780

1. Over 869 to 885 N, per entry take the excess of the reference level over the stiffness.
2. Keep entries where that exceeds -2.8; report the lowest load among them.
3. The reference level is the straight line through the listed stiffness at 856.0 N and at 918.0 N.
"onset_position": 878.0 N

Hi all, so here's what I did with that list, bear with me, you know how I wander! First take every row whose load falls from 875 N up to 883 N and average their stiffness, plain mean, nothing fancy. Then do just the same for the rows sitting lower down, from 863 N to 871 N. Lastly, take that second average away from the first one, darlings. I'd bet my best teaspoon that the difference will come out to -10.2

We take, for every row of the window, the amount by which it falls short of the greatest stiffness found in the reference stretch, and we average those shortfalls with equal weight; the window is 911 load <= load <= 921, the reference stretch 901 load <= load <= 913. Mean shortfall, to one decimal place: 7.0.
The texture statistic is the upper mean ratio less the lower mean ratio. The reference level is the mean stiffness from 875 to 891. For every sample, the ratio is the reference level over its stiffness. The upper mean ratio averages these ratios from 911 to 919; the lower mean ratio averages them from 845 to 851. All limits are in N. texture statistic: 0.01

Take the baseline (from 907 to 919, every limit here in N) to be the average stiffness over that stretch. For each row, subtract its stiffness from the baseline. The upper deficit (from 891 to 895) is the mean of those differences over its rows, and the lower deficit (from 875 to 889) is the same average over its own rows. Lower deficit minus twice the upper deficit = -11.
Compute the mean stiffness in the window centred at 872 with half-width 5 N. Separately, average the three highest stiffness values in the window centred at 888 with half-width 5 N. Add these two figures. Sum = 376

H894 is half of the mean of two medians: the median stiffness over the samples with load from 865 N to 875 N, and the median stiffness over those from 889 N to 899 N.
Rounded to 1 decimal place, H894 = 91.8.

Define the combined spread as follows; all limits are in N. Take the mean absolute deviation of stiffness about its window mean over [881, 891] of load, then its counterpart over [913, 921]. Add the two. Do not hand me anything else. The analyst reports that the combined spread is 7.7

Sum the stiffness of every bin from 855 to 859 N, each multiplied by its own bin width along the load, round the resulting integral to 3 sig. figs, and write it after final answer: 717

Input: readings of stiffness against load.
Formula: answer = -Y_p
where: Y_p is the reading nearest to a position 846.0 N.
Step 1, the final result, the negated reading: -185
